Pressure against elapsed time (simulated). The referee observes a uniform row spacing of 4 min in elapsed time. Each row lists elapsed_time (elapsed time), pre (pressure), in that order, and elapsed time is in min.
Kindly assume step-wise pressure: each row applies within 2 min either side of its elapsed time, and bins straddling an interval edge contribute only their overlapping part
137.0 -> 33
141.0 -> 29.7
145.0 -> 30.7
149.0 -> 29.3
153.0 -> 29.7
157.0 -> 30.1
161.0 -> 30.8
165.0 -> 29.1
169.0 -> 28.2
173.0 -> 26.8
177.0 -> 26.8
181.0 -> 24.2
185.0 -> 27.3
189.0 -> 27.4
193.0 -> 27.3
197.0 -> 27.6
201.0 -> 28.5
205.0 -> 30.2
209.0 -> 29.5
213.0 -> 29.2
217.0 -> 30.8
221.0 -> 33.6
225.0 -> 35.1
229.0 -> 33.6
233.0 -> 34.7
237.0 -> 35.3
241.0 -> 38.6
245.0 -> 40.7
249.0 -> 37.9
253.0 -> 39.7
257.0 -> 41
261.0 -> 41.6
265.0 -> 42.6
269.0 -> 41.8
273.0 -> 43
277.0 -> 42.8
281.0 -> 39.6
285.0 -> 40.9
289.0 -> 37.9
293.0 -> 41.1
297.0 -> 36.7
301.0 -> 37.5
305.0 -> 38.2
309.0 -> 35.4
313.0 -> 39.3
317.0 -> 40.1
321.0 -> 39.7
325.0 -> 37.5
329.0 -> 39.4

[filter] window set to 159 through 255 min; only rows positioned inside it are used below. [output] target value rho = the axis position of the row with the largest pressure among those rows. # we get 245.0 min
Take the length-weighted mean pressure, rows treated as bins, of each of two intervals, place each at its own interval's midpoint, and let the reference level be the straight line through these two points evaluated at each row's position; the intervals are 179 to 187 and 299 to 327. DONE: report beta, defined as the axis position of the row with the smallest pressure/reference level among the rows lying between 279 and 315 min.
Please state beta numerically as 309.0 min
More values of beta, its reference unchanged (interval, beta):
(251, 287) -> 281.0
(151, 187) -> 181.0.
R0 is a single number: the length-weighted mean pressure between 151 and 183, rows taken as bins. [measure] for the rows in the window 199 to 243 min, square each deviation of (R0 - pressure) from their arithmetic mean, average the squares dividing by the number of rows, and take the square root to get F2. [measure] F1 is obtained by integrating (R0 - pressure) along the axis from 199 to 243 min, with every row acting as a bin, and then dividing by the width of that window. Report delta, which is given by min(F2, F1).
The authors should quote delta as -4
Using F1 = -4.4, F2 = 3.1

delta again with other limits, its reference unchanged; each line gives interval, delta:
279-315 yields -10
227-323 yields -11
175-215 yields 0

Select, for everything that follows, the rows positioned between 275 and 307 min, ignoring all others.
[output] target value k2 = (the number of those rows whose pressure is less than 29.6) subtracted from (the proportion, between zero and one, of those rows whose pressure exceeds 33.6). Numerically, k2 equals 1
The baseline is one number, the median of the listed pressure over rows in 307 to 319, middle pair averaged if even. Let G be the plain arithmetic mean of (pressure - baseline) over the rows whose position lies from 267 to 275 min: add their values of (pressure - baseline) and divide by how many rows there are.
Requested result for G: 3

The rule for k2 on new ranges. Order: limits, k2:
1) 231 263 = 1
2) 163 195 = -8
